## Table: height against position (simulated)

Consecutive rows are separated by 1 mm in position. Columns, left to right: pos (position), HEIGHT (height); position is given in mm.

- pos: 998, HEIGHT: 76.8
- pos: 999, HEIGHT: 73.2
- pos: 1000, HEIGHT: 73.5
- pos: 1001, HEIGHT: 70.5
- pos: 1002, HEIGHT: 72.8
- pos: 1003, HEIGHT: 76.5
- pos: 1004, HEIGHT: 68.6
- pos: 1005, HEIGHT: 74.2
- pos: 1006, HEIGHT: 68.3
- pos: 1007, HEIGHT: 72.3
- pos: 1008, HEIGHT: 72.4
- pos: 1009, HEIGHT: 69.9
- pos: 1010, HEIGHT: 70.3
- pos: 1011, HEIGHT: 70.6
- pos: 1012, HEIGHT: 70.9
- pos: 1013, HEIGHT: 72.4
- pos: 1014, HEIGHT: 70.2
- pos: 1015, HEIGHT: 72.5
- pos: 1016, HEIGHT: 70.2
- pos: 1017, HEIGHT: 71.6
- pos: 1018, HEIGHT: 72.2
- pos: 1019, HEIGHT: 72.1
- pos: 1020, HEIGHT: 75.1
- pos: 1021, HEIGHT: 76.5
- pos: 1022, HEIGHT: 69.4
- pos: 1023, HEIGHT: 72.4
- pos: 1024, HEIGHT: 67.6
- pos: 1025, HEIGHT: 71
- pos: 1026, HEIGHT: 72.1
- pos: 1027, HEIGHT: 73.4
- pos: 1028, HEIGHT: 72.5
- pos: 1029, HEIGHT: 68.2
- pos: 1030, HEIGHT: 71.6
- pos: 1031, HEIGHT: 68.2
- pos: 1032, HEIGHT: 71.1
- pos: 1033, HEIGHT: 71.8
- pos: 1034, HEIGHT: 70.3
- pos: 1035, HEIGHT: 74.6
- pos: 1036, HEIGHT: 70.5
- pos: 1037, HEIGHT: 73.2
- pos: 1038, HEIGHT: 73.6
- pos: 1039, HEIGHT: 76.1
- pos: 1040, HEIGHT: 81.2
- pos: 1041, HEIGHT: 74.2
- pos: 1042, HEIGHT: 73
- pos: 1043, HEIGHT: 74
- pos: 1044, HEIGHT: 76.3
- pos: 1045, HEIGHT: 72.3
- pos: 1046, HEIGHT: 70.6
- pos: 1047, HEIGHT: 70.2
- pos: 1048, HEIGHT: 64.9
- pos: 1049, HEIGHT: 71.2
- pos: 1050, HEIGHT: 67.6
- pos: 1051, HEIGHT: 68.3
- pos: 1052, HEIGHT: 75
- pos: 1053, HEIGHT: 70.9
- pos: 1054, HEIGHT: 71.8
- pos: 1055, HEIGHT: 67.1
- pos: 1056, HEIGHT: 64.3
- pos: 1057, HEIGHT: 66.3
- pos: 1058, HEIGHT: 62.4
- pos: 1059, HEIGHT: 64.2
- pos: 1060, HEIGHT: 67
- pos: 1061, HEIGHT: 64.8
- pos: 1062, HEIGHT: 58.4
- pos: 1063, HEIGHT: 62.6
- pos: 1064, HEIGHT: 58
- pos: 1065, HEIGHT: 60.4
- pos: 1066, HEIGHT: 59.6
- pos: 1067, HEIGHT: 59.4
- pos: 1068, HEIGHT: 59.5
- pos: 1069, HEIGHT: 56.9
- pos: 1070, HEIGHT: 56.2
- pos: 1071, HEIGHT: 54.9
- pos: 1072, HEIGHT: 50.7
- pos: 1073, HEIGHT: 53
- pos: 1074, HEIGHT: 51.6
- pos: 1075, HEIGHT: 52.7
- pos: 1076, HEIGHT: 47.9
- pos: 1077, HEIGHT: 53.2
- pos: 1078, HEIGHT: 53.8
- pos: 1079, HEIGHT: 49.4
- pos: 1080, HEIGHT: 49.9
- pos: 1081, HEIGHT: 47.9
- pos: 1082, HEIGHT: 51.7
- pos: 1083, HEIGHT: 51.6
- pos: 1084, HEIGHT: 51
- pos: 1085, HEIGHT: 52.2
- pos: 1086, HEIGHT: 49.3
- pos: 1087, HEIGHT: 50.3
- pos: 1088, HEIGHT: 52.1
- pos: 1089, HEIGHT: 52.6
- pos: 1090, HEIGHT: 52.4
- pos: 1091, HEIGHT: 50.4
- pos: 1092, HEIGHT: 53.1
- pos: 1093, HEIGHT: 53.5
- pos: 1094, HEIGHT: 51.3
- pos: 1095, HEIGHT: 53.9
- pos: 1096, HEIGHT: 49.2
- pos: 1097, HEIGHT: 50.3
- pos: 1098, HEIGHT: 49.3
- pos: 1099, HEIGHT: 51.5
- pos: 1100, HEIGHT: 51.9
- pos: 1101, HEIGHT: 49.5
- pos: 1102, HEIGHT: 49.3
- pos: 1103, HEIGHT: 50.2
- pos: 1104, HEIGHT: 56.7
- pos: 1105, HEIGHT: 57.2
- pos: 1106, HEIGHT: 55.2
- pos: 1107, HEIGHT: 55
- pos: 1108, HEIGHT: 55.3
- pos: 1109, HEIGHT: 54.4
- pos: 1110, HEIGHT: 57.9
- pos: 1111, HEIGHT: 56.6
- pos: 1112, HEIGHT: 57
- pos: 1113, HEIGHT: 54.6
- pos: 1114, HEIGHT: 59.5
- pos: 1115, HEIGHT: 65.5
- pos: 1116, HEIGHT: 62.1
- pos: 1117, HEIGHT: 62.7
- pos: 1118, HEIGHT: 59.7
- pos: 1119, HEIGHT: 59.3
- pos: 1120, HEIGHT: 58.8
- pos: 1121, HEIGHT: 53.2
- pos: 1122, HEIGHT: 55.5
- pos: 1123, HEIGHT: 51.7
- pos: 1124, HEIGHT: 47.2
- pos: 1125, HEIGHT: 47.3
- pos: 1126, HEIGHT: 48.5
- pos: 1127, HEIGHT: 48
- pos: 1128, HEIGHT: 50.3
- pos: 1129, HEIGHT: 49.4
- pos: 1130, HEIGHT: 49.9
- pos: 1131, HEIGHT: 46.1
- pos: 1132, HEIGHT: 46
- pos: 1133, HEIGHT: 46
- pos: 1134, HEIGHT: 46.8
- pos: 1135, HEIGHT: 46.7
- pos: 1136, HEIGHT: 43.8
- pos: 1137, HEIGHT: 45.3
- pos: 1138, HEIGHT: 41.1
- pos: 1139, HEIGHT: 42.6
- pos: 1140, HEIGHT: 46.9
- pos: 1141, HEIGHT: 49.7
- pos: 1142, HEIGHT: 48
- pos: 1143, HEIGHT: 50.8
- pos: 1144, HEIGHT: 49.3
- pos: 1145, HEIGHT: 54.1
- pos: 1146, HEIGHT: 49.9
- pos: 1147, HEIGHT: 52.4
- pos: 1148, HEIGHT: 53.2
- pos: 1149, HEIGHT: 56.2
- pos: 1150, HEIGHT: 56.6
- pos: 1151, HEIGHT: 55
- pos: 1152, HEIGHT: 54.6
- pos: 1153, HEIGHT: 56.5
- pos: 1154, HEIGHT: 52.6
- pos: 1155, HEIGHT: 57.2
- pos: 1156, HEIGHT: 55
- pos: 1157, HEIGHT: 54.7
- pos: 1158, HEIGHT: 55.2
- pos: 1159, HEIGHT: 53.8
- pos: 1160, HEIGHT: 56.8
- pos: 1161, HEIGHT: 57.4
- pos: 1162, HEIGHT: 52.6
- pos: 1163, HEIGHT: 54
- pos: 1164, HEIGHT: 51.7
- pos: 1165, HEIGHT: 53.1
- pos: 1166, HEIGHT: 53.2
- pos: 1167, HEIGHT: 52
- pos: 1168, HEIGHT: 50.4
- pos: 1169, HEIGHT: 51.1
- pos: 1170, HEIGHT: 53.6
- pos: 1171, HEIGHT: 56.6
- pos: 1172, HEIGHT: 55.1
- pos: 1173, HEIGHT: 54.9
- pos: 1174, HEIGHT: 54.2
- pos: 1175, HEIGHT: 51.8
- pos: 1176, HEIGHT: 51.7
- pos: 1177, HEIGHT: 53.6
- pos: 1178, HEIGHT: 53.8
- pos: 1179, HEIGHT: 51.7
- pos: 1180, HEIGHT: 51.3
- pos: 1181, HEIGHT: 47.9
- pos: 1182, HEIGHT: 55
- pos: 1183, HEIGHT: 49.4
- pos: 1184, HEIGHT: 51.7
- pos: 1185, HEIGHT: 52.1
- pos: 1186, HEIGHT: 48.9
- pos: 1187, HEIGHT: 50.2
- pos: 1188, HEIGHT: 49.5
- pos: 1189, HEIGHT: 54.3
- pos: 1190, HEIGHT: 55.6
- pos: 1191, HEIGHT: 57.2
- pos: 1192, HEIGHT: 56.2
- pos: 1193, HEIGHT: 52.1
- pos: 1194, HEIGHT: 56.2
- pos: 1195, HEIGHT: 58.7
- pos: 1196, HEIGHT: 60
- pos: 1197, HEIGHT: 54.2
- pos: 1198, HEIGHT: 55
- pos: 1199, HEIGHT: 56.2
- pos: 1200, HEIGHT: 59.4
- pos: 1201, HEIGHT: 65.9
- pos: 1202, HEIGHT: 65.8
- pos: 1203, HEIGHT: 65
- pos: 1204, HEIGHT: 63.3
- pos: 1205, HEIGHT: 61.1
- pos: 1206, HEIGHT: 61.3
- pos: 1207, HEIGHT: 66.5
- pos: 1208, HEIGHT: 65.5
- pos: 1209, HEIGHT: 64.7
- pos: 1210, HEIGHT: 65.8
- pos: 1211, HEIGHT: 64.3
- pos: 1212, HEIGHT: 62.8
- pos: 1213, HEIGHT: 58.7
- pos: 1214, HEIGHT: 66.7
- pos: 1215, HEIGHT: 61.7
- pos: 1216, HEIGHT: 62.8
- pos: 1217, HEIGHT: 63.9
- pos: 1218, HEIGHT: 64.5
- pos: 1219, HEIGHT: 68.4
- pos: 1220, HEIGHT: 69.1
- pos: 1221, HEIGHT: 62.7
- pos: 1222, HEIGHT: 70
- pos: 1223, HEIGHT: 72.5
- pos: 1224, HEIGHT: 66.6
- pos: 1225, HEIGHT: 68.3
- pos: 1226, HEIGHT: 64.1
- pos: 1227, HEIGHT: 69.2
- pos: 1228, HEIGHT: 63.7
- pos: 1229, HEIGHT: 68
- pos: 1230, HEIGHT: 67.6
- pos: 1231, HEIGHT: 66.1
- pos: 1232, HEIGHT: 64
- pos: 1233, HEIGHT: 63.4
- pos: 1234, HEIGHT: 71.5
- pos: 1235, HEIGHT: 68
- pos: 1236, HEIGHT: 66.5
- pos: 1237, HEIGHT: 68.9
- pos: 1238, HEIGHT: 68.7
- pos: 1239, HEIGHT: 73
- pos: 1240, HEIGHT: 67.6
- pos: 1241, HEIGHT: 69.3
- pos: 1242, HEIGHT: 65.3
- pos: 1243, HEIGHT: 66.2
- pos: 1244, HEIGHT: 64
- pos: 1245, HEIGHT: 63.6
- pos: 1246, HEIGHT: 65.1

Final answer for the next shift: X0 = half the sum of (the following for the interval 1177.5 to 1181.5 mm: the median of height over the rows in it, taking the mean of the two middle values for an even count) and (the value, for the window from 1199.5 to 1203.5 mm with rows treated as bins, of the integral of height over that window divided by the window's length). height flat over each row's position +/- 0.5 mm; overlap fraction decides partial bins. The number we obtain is 58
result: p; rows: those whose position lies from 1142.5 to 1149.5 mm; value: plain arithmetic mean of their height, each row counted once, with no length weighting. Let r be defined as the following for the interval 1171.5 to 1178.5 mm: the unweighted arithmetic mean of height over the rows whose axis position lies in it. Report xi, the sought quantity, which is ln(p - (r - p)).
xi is 3.93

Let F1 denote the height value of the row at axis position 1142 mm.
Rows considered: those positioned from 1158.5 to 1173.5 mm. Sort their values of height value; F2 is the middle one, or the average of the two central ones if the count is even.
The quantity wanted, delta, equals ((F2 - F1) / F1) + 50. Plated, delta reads 50.1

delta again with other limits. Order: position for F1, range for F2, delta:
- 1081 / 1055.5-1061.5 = 50.3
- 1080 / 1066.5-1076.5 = 50.1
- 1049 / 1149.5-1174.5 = 49.8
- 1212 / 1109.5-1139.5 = 49.8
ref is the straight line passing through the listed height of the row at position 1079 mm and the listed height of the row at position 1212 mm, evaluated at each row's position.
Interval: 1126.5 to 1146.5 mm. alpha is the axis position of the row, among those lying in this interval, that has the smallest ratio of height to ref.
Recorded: 1138 mm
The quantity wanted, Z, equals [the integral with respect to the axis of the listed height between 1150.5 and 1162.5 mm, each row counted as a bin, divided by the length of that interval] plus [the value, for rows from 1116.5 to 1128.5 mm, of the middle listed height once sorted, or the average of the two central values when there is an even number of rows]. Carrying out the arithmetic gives 108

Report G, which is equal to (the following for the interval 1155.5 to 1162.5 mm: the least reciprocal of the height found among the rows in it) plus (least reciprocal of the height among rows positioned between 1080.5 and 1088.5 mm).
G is 0.0366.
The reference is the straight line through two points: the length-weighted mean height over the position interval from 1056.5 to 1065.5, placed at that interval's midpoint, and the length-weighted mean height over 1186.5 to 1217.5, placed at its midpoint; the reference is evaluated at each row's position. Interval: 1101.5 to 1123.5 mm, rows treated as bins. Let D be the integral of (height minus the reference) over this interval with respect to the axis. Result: -110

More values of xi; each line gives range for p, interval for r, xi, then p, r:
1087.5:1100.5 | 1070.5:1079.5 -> 3.94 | 52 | 51.9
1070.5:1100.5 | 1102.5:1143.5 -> 3.93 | 51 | 52.2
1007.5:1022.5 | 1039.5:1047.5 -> 4.24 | 72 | 74.0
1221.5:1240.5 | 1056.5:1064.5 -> 4.28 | 68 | 63.0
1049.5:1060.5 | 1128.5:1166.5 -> 4.43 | 68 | 51.2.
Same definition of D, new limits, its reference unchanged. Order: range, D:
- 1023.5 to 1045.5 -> 207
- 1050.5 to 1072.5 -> 0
